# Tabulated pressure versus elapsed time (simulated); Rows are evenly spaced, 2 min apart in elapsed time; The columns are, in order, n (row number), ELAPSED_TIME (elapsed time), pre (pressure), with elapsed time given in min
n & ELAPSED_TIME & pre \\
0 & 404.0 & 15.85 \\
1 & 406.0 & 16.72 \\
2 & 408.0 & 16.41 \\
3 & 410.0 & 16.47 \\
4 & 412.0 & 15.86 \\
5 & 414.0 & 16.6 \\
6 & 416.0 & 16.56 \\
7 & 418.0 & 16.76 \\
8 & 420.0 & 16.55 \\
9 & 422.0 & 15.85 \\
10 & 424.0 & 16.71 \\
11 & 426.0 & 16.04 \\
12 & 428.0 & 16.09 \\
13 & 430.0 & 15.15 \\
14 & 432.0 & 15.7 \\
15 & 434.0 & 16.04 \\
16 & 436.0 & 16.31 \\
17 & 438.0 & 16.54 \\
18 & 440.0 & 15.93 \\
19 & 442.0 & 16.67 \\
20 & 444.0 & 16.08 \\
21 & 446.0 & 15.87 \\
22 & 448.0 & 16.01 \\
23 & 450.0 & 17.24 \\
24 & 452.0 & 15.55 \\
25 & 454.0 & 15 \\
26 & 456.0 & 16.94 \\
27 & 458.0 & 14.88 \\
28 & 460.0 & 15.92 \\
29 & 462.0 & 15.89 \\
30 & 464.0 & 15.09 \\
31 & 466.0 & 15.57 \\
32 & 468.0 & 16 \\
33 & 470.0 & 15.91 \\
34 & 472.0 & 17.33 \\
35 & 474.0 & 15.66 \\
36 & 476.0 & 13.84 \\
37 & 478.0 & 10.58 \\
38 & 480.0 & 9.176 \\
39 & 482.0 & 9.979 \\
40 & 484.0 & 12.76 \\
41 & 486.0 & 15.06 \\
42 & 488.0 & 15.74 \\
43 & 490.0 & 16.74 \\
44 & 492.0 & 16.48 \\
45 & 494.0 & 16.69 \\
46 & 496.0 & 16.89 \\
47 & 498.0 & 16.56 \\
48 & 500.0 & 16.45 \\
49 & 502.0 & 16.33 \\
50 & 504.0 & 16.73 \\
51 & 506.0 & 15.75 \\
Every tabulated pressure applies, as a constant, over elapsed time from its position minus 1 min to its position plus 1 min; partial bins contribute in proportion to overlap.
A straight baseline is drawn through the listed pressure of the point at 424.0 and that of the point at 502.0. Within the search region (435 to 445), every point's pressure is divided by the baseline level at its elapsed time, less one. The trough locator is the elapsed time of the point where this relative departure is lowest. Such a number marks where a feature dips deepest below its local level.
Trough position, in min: 440.0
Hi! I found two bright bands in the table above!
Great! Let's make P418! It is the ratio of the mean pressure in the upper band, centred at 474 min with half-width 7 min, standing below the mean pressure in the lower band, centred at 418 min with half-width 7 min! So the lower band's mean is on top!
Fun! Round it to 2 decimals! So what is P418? 1.17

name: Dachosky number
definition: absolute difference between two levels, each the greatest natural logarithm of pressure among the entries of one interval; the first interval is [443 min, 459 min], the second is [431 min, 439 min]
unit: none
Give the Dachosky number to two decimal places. 0.04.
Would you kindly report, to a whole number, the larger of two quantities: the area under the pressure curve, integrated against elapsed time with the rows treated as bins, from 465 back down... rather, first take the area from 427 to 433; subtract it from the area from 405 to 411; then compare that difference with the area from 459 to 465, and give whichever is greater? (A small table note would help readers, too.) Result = 94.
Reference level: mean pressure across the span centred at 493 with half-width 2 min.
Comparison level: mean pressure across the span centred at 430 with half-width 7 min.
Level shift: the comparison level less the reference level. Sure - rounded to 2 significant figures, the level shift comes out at -0.58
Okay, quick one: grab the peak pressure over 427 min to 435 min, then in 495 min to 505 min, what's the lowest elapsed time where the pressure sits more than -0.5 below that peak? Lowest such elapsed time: 498.0 min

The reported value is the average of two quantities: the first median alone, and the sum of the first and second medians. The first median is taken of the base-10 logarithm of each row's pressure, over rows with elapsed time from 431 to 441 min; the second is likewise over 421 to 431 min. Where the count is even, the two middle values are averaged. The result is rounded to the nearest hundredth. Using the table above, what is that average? 1.81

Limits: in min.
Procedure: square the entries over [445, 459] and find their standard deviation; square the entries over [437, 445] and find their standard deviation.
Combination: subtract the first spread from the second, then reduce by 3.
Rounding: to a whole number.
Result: -20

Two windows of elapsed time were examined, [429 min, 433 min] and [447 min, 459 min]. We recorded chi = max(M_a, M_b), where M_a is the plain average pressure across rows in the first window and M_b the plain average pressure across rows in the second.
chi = 15.9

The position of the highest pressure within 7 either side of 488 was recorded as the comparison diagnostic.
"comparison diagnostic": 490.0 min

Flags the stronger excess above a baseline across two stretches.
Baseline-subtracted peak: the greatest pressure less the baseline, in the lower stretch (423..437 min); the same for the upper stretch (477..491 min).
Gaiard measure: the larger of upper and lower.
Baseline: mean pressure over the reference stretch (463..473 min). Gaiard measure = 0.76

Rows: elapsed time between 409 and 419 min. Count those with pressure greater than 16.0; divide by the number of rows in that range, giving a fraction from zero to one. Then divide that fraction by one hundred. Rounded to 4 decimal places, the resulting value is 0.0080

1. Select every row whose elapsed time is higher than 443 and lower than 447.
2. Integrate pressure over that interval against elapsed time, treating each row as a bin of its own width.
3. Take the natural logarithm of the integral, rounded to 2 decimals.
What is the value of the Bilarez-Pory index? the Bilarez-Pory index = 4.16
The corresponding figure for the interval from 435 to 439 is 4.19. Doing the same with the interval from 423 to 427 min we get 4.18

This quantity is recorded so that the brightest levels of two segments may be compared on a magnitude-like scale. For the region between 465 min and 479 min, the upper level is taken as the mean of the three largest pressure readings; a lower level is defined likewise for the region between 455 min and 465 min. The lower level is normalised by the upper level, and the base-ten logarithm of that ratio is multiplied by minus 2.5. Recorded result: 0.011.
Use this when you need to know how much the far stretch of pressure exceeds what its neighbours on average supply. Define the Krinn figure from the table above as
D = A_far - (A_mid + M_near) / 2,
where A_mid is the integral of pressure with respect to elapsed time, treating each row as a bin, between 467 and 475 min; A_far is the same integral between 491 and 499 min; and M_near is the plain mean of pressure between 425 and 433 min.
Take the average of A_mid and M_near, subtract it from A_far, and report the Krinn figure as 60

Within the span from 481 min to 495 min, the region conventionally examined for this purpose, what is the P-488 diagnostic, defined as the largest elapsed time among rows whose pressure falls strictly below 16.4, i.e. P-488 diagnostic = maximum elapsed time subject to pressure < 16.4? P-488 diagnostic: 488.0 min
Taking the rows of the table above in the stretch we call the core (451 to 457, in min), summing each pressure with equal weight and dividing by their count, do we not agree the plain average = 15.8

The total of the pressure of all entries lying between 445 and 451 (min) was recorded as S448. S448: 49.1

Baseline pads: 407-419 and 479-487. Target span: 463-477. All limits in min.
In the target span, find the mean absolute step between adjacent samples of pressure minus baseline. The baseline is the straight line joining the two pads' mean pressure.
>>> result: 1.0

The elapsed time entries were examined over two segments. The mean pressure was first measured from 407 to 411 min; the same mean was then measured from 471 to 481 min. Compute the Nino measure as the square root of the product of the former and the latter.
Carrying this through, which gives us 14.8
